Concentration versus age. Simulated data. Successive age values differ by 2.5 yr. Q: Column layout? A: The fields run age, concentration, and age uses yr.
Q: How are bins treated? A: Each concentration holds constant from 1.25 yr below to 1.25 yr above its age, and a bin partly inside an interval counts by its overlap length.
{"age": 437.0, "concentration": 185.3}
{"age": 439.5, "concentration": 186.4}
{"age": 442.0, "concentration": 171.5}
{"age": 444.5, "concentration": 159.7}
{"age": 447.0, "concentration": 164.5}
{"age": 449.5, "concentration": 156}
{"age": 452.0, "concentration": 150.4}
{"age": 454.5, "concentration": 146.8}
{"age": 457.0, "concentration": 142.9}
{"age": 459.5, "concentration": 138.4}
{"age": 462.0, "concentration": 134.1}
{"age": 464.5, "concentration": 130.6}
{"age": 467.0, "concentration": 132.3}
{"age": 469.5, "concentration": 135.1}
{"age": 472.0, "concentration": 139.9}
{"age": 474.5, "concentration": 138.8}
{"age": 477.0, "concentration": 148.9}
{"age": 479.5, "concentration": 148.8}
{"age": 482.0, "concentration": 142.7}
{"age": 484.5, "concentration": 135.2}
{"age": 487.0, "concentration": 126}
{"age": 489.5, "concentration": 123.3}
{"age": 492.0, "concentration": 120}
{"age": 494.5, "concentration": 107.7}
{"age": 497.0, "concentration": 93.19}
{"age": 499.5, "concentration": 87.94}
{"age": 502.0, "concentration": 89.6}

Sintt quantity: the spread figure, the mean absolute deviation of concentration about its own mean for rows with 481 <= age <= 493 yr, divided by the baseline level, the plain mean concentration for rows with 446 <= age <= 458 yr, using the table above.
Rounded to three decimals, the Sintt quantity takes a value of 0.050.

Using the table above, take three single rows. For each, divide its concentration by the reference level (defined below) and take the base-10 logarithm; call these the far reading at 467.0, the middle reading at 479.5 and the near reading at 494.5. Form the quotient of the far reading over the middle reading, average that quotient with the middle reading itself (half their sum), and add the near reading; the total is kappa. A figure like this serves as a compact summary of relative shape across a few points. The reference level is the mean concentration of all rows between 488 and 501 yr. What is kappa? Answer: 0.40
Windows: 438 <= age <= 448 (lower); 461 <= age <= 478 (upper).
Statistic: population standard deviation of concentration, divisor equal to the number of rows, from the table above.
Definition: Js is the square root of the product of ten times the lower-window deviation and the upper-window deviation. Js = 24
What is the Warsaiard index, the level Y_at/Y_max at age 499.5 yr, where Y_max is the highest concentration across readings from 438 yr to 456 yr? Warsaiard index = 0.47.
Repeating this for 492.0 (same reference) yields 0.64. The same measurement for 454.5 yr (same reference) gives 0.79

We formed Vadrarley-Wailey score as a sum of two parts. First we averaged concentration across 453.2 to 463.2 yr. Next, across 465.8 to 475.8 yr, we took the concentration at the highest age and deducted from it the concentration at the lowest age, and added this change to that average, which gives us 147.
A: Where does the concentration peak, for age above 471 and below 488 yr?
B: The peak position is 477.0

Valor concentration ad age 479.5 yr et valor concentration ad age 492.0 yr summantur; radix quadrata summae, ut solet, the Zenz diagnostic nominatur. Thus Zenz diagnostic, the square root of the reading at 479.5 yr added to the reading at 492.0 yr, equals 16.4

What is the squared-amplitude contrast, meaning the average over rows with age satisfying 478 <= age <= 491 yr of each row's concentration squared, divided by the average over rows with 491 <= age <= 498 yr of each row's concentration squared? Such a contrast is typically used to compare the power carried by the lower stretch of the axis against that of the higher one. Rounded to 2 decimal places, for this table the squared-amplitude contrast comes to 1.59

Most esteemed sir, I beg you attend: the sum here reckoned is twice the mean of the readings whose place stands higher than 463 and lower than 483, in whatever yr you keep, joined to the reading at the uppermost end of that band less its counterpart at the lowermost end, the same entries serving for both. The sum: 291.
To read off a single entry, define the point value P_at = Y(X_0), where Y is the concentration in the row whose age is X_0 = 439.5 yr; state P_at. 186.4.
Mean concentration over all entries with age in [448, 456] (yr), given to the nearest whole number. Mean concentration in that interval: 151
